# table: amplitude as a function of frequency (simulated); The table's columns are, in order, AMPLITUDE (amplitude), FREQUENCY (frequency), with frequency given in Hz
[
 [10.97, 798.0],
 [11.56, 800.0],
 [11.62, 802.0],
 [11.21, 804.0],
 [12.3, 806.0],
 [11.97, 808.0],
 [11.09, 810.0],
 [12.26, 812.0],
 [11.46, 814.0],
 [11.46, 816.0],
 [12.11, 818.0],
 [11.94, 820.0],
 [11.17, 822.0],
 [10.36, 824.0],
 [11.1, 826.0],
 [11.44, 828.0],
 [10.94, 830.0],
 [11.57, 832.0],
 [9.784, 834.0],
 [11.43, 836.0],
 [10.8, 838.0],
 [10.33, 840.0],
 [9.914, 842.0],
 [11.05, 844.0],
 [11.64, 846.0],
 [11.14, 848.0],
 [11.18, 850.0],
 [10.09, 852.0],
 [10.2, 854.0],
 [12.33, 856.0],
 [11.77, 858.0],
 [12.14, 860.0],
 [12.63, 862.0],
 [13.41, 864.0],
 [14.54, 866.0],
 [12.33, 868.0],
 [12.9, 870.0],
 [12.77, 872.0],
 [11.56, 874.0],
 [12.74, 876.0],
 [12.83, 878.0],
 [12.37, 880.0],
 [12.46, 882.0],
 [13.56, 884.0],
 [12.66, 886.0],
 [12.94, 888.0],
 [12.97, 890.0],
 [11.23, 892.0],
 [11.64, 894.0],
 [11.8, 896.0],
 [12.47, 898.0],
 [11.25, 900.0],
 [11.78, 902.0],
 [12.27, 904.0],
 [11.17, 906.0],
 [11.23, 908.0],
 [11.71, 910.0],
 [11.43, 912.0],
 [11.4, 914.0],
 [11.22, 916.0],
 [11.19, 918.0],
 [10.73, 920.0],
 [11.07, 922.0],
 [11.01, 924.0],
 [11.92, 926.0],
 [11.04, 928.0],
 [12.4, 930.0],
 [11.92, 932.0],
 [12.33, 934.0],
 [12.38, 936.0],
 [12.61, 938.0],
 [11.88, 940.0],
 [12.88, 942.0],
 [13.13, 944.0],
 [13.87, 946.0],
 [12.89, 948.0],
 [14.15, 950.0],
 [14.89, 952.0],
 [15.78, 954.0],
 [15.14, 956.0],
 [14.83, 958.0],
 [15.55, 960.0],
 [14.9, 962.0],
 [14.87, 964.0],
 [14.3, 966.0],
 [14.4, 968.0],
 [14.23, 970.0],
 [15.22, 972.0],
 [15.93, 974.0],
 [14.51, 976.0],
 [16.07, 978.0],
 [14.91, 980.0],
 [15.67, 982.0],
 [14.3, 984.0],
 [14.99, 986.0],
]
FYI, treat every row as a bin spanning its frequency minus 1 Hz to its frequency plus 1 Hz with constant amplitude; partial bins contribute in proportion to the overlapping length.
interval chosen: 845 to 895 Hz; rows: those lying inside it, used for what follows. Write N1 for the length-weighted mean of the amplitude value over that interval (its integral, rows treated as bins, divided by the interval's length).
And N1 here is 12.2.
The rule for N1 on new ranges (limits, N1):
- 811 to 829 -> 11.5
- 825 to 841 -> 10.9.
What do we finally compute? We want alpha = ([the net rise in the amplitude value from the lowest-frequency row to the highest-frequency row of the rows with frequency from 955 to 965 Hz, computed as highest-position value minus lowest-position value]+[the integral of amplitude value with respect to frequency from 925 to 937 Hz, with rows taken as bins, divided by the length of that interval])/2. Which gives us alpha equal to 5.9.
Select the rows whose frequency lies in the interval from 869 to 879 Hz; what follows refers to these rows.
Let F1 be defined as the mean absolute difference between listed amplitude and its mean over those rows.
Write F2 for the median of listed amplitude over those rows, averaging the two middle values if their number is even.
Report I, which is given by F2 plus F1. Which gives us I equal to 13.2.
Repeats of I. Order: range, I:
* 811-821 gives 12.2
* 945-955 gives 15.0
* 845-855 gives 11.7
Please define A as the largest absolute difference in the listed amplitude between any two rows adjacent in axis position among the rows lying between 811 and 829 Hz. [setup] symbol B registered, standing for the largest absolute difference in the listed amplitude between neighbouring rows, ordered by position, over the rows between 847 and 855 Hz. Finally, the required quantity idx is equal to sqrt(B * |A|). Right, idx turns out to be 0.9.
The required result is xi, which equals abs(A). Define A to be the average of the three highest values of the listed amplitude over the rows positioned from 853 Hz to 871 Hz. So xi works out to 13.6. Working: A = 13.6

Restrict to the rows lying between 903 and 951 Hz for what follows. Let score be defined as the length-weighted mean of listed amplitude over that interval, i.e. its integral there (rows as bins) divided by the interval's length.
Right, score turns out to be 12.0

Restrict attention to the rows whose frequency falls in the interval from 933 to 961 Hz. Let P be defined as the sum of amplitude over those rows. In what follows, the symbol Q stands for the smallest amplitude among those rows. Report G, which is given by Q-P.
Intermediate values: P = 192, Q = 11.88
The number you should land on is -180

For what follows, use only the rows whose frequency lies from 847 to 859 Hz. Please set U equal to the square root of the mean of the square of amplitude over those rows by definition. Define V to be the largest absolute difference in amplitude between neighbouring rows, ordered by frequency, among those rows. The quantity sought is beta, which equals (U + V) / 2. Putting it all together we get 6.6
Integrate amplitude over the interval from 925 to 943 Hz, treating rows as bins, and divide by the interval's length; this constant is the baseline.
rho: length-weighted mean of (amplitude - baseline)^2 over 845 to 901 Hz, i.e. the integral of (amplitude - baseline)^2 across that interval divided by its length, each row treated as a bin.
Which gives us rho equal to 0.93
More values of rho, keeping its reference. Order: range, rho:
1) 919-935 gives 0.74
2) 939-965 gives 5.56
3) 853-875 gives 1.17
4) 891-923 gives 0.65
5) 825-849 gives 1.85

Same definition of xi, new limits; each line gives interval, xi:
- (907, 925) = 11.5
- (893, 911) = 12.2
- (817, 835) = 11.9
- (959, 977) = 15.6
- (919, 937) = 12.4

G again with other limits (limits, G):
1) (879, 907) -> -159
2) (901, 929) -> -148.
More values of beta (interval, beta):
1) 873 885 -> 6.9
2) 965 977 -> 8.1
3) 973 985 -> 8.4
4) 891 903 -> 6.5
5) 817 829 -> 6.1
